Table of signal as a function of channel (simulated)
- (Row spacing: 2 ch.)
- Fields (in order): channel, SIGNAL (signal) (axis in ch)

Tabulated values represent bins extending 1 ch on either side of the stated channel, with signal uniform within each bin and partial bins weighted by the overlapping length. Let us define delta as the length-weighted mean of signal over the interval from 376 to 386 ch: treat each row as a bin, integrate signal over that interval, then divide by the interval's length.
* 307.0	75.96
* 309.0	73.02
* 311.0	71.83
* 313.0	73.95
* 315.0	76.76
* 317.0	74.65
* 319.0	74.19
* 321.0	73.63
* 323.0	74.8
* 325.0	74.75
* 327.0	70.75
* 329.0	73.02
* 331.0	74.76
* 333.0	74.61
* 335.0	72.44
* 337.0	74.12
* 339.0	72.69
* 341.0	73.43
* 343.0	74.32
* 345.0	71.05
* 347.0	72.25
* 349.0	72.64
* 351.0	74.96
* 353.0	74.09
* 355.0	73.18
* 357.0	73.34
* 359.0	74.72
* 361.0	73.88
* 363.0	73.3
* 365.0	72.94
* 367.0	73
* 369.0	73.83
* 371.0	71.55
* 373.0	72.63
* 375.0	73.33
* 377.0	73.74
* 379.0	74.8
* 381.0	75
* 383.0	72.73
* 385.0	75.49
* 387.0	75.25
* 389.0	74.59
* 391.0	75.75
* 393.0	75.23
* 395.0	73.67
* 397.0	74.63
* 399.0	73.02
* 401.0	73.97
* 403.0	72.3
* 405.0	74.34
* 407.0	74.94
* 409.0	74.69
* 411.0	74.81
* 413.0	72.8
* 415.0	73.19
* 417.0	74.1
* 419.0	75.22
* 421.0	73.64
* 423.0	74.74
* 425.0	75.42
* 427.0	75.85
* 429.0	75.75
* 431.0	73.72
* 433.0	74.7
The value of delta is 74.4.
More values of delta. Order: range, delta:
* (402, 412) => 74.2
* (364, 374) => 72.8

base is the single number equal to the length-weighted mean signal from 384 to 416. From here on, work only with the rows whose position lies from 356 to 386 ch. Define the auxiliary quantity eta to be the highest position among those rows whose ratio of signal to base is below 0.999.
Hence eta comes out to 383.0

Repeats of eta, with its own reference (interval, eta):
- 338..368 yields 367.0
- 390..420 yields 417.0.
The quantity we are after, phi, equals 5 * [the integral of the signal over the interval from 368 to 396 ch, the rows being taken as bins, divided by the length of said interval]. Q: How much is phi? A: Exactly 370.6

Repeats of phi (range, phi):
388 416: 370.7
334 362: 366.8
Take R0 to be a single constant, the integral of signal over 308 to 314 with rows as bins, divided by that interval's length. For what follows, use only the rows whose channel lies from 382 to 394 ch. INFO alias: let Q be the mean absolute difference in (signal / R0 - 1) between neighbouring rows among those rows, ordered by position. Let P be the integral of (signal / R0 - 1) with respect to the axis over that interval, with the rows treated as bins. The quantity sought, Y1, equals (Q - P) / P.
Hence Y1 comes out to -0.95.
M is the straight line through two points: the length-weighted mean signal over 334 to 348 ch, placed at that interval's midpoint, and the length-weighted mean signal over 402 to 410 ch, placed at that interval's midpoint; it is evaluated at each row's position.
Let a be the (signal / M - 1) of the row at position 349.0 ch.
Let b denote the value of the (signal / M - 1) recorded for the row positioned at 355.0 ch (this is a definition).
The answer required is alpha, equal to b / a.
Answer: -0.1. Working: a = -0.006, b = 0.000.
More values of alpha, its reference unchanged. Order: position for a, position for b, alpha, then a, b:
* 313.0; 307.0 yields 2.4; 0.021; 0.051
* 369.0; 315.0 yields 10.3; 0.006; 0.060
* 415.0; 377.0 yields -0.2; -0.014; 0.003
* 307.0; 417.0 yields 0.0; 0.051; -0.002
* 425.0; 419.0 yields 0.9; 0.014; 0.012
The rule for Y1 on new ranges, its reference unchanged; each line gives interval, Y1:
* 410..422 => -0.90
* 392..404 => -0.87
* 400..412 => -0.94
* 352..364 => -0.92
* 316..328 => -0.88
